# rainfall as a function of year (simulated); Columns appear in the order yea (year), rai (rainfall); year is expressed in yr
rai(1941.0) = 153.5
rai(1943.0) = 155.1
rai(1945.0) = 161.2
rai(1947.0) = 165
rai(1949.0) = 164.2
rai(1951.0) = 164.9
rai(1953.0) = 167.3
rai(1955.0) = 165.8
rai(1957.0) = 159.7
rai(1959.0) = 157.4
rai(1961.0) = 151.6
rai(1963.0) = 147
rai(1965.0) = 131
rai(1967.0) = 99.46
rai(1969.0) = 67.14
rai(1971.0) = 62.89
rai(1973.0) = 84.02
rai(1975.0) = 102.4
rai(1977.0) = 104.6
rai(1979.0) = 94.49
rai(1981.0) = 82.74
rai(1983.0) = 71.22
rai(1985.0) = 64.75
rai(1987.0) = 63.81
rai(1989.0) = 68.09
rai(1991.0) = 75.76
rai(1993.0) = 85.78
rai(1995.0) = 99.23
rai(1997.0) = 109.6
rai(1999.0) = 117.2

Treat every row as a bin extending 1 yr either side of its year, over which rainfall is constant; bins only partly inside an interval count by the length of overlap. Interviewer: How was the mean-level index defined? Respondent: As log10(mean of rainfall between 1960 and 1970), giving 2.08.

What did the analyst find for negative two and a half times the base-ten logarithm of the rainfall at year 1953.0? -5.56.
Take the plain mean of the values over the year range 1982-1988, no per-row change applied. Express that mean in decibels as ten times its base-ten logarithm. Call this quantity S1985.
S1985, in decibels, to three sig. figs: 18.2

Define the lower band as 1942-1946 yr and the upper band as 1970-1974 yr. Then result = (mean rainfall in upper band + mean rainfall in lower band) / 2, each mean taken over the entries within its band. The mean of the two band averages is 116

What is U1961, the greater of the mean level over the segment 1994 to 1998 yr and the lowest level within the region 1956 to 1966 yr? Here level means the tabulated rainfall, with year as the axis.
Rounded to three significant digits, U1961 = 131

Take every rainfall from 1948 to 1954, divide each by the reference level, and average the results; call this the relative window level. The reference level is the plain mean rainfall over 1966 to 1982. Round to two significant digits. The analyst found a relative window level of 1.9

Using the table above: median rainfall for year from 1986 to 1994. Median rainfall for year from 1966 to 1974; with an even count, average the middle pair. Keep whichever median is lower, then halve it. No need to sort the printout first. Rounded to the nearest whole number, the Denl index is 36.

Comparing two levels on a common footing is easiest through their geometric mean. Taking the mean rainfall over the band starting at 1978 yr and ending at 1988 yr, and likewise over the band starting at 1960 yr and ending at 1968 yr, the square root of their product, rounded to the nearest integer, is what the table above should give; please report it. 100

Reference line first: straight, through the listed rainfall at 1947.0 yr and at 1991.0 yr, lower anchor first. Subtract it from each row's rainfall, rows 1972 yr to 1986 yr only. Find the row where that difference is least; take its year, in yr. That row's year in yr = 1973.0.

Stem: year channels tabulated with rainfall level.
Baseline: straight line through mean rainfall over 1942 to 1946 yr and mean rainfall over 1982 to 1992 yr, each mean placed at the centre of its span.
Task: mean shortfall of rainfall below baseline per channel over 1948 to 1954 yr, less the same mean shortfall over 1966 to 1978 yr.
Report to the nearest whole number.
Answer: -35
